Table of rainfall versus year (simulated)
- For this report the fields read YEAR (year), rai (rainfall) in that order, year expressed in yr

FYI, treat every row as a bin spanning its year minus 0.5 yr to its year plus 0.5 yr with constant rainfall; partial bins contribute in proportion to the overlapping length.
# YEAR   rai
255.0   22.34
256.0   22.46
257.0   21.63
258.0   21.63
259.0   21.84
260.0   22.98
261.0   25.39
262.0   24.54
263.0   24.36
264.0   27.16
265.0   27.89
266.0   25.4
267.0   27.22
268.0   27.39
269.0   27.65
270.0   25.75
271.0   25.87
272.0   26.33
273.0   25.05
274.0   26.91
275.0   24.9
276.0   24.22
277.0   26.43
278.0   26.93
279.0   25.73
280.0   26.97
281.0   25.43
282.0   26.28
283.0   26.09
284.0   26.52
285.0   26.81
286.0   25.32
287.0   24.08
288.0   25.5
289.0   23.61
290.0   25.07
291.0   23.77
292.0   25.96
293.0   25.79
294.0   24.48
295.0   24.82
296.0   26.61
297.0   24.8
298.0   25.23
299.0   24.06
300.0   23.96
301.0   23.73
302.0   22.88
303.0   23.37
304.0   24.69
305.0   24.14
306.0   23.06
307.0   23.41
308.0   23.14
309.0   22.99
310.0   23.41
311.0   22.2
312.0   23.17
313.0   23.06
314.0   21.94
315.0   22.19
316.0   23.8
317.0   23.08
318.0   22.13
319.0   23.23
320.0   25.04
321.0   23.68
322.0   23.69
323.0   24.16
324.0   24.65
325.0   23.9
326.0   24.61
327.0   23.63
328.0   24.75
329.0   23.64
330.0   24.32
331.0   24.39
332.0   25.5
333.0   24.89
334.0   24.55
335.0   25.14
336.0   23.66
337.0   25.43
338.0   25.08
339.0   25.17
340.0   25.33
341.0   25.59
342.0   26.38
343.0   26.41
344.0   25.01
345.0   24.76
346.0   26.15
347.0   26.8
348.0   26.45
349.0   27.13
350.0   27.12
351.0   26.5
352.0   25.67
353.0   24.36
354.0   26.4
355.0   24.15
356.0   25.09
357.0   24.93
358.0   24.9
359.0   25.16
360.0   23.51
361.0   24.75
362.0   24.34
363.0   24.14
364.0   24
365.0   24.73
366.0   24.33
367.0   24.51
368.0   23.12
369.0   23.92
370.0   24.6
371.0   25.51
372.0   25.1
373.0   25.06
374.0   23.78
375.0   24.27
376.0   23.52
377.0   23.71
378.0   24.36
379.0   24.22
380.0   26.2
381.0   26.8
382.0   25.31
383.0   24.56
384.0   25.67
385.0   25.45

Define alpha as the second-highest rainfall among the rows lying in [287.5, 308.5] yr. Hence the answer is 25.96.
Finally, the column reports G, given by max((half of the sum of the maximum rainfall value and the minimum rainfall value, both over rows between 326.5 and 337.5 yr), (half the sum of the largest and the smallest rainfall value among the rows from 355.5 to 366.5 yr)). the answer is 24.6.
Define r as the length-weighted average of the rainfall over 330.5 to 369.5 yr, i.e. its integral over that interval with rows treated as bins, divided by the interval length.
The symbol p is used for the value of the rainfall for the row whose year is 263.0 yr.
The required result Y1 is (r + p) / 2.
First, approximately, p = 24.36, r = 25.1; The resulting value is 24.7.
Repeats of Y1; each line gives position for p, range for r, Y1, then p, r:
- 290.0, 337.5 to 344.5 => 25.3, 25.07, 25.6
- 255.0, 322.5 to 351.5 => 23.8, 22.34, 25.2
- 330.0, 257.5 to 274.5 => 24.9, 24.32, 25.5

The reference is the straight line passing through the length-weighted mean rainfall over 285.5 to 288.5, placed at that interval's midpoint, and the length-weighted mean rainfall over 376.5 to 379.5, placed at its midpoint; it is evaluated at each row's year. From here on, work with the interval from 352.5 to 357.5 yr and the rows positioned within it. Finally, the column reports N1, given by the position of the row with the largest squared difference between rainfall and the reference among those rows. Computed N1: 354.0 yr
